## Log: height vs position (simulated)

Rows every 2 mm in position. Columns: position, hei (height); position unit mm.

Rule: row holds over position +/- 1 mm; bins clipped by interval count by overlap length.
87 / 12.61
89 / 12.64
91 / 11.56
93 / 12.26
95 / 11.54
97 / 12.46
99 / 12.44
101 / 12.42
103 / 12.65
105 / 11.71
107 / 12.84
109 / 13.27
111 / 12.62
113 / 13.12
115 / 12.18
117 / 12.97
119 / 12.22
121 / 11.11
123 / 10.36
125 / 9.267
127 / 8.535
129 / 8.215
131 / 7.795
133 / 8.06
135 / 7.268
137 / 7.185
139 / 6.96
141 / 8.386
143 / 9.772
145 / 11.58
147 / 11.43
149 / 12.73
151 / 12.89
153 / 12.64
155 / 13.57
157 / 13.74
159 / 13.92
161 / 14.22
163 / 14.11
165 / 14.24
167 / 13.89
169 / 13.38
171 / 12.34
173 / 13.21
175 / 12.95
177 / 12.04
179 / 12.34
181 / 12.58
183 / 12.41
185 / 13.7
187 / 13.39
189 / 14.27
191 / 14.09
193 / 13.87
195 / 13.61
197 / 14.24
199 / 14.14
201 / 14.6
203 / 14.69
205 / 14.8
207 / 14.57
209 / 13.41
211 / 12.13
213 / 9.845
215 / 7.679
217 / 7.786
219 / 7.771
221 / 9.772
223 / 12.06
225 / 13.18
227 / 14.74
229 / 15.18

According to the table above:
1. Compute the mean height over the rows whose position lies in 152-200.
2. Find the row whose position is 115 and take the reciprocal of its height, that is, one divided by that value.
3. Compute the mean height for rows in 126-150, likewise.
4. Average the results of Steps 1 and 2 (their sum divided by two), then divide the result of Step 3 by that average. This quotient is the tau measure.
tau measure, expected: 1.33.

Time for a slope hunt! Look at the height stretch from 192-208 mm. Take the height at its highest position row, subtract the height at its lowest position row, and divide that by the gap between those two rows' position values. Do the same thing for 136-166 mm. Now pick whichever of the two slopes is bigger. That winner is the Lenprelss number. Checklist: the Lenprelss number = 0.25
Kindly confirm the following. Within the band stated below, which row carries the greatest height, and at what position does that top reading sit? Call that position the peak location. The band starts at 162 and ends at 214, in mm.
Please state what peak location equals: 205 mm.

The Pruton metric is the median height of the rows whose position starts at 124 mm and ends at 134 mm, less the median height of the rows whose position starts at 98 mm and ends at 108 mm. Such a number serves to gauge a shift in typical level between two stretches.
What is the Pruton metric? -4.2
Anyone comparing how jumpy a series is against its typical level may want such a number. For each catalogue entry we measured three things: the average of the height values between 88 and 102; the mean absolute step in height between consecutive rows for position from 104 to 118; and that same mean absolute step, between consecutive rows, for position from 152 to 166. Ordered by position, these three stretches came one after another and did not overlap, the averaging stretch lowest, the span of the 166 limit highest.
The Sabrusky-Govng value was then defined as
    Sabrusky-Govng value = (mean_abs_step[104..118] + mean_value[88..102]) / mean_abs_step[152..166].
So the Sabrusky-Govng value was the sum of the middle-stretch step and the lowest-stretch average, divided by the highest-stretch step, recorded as 43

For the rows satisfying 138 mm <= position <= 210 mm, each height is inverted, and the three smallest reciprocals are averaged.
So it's 0.0680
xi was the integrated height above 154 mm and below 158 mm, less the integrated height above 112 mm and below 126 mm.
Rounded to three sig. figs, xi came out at -108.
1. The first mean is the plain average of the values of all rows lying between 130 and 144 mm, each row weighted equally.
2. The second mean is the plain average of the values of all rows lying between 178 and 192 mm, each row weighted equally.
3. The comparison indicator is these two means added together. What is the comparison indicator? 21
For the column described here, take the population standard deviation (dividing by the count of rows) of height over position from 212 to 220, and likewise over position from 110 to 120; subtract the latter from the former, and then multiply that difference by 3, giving 1.6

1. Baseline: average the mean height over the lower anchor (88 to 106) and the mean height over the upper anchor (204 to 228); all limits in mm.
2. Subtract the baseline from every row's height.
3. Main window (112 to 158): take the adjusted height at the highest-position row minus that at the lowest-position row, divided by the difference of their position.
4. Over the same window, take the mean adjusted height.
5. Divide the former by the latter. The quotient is -0.011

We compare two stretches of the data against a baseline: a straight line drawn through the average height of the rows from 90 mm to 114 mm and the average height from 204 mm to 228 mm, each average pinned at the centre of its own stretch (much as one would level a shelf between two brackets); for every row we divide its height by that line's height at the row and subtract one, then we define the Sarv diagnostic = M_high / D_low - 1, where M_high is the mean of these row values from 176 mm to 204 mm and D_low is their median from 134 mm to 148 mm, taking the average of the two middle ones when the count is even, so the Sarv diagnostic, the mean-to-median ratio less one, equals -1.53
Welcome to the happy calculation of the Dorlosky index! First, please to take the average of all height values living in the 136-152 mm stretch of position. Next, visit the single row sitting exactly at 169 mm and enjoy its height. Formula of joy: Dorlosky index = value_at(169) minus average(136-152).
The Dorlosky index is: 3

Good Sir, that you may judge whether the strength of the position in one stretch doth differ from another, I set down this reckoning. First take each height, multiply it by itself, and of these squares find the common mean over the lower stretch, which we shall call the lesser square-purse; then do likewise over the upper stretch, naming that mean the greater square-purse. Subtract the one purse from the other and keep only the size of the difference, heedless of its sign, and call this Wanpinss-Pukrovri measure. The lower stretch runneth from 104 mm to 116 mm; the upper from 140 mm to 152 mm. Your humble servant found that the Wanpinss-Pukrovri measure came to 33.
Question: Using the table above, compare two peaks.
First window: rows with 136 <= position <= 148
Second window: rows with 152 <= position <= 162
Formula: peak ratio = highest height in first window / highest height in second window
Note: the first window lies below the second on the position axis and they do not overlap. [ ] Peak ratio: 0.81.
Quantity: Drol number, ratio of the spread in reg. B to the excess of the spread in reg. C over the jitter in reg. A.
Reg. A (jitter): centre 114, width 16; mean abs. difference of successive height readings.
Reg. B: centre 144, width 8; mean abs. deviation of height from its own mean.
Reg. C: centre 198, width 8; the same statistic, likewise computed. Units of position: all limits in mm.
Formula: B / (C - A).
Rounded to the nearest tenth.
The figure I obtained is -2.6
